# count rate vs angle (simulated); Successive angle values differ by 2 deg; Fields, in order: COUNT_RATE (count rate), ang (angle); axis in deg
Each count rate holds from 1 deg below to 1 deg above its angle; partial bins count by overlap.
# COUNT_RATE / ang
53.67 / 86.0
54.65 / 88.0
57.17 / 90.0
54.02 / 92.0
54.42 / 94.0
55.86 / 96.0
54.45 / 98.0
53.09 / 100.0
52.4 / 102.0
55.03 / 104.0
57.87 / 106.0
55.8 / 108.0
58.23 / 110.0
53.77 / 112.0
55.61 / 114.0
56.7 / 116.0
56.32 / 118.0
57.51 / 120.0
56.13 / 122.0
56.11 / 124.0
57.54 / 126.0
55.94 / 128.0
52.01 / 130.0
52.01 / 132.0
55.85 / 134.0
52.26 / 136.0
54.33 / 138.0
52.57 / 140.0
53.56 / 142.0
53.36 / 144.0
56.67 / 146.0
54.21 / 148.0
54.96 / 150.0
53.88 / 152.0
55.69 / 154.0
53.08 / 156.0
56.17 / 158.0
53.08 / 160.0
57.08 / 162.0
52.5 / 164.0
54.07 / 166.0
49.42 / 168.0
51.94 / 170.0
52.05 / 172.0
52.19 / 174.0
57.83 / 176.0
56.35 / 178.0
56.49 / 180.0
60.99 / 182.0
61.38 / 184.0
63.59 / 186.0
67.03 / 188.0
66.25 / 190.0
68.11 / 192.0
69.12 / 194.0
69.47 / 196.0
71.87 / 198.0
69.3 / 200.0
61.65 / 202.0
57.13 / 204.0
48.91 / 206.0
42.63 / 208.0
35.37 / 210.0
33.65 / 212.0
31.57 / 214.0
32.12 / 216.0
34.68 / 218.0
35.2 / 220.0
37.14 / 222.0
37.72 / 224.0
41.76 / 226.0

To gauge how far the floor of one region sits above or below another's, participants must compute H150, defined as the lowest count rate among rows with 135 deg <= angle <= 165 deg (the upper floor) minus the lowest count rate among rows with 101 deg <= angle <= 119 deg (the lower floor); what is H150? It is 0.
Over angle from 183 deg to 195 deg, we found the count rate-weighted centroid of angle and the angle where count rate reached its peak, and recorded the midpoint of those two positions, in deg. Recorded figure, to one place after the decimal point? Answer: 191.6 deg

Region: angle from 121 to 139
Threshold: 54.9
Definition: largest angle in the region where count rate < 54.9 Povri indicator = 138.0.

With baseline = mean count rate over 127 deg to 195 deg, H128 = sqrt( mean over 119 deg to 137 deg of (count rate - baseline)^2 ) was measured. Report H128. 2.5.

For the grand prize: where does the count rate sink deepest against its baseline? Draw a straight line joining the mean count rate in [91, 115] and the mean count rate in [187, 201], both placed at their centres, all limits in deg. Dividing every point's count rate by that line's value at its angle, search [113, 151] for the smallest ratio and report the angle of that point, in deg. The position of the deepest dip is 140.0 deg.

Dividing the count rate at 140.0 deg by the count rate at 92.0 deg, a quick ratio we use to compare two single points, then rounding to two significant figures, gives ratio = 0.97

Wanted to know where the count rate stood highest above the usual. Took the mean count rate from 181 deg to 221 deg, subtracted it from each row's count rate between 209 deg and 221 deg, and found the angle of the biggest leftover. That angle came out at 210.0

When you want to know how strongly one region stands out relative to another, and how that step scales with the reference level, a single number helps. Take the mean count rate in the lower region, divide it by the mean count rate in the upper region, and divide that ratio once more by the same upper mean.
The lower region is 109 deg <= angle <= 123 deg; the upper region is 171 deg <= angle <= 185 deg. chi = 0.017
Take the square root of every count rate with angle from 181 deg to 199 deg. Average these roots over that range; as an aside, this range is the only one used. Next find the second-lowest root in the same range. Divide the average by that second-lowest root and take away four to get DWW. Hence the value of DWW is -2.96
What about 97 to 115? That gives -2.98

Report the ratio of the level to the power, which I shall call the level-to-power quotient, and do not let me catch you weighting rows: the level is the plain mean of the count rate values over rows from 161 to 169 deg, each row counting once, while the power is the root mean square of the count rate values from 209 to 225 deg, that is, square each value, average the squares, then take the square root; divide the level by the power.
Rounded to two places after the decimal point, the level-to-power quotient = 1.53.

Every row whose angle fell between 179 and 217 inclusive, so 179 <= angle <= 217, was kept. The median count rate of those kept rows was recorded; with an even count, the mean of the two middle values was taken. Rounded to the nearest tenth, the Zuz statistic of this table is 61.4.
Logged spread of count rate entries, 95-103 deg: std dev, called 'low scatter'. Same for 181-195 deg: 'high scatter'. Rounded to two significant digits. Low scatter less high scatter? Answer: -1.7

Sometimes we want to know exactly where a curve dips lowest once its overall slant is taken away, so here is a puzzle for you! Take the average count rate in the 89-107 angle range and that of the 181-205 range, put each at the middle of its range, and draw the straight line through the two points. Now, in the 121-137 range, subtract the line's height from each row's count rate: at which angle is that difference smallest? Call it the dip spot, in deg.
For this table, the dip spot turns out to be 136.0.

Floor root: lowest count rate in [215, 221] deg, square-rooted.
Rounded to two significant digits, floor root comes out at 5.7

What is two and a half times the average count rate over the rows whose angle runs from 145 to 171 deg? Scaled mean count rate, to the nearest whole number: 135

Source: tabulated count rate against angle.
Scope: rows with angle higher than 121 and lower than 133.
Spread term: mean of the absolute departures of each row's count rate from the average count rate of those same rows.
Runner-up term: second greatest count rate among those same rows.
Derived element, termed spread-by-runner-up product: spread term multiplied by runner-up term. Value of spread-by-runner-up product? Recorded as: 110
